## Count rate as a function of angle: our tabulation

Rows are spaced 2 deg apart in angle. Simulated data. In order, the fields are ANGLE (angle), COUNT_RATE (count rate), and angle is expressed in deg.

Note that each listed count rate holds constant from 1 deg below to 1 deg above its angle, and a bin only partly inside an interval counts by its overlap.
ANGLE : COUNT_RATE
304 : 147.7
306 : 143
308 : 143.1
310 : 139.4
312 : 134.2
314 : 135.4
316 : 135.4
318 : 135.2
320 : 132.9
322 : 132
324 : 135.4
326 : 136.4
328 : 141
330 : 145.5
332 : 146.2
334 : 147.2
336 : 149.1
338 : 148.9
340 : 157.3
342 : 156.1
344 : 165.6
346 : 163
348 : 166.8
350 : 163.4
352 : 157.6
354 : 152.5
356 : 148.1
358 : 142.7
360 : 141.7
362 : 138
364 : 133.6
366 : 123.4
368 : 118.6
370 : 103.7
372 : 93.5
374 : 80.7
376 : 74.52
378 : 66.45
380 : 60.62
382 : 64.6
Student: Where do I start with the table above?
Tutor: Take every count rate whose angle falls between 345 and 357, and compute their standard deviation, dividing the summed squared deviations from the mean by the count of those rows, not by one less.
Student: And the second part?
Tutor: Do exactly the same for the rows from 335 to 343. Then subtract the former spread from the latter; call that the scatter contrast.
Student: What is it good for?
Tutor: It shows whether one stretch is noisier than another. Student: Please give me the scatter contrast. -2.7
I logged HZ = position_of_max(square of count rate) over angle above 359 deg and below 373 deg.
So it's 360 deg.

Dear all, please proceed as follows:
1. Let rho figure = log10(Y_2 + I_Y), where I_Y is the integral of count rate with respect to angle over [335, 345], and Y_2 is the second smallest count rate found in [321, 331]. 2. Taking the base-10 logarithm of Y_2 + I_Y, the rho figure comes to 3.23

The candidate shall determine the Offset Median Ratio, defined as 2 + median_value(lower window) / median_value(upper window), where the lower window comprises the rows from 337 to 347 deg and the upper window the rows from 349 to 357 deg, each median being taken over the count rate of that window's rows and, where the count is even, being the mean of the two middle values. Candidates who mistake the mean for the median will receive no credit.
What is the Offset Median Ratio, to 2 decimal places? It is 3.01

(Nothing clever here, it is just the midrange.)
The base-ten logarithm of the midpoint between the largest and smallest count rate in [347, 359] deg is 2.19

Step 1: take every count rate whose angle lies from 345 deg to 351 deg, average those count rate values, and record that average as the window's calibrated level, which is 164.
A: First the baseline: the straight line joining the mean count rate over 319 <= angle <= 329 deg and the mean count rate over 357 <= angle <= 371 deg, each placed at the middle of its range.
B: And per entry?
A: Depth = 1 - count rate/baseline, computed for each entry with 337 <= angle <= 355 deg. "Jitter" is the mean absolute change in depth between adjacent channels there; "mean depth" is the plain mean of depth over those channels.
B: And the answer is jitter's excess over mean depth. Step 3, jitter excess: 0.24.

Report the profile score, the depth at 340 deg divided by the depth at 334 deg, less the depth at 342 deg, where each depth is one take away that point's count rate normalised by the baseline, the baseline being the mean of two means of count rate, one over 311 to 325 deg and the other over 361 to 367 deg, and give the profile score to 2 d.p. 1.89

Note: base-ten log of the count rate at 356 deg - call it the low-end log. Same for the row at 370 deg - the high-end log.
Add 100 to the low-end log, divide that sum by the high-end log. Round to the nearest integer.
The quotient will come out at 51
